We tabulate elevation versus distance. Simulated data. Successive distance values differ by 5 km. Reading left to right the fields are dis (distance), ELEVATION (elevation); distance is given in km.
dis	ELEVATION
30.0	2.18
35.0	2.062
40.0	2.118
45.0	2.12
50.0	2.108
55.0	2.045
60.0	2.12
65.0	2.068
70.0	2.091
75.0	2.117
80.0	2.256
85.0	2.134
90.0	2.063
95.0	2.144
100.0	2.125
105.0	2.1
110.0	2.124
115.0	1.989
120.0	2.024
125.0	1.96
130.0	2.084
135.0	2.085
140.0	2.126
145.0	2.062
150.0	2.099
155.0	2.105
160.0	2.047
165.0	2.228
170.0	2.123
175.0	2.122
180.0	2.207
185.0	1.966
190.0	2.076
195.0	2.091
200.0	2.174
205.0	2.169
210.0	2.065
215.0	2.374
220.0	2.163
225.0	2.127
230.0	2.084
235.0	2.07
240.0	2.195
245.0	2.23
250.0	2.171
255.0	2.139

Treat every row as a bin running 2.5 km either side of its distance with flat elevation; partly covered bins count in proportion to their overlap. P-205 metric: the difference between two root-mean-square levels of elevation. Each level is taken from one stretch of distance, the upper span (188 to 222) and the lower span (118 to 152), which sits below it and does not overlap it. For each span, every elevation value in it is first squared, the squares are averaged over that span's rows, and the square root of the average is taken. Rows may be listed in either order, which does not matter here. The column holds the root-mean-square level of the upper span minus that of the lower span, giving 0.098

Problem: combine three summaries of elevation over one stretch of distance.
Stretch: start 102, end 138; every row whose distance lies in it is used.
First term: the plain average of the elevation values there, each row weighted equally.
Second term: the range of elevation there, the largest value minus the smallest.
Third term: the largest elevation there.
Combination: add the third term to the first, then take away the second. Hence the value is 4.01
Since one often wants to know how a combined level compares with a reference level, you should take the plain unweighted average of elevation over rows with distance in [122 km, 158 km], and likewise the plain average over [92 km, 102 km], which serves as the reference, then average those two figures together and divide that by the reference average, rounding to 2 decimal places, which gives 0.99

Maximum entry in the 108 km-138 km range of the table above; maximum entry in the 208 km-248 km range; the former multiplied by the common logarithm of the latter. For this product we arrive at 0.80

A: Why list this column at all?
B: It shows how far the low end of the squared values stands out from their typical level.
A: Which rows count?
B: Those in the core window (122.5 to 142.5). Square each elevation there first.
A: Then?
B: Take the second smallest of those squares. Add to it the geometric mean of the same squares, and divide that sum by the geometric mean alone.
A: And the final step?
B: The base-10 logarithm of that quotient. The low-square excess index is 0.305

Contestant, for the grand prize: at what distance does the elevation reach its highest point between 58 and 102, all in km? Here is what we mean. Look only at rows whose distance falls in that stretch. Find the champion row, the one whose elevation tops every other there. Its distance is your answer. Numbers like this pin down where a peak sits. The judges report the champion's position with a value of 80.0 km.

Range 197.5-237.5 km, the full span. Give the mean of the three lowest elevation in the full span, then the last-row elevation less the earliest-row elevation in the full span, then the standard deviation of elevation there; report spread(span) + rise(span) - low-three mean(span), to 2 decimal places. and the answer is -2.08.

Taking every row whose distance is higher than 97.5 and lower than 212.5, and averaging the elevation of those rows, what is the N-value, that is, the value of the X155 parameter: 2.09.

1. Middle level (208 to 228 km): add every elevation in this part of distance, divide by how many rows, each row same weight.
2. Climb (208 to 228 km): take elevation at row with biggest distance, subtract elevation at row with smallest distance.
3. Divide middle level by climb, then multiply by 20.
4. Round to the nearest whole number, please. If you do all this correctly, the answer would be 704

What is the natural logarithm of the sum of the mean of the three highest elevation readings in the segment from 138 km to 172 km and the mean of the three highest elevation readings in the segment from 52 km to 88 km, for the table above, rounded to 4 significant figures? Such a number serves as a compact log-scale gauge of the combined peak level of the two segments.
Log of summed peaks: 1.465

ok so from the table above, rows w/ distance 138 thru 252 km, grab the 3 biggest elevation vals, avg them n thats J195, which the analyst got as 2.28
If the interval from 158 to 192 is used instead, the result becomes 2.19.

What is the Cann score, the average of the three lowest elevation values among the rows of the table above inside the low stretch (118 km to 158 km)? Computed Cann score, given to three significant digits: 2.02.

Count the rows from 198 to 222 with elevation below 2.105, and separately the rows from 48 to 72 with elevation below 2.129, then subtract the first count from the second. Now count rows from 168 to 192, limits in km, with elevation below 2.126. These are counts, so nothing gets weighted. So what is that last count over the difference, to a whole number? 1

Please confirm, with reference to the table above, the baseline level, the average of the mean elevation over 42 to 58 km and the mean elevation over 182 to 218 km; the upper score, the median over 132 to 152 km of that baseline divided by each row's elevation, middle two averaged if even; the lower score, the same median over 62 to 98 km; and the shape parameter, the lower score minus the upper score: -0.01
